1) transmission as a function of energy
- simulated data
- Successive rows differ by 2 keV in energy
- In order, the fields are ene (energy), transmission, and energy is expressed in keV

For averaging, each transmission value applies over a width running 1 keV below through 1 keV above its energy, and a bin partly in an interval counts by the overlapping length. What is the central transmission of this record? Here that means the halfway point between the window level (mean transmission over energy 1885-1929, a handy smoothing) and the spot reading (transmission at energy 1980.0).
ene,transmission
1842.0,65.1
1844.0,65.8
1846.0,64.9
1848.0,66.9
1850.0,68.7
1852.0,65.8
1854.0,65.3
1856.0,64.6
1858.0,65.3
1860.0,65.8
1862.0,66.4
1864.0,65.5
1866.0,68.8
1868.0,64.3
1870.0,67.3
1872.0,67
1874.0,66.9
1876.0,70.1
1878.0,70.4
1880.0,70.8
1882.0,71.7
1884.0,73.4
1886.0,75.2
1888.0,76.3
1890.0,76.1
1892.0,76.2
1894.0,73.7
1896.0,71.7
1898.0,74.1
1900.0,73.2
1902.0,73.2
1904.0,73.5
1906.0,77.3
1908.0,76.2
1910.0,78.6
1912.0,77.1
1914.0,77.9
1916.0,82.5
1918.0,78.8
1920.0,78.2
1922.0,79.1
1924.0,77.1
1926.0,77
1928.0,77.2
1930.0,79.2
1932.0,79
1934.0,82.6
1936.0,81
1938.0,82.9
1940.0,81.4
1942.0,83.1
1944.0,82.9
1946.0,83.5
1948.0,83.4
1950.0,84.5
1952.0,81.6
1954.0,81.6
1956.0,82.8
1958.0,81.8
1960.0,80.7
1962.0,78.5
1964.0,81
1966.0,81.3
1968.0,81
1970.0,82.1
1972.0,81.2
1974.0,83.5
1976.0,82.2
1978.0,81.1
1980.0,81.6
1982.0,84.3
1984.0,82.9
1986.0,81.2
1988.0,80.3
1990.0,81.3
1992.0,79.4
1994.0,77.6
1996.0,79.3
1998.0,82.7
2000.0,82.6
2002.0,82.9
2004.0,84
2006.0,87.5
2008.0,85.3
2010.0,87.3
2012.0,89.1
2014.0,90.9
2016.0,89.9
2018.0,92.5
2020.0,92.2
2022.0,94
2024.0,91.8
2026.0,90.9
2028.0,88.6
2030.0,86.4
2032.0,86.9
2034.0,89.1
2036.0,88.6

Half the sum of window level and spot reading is 79.0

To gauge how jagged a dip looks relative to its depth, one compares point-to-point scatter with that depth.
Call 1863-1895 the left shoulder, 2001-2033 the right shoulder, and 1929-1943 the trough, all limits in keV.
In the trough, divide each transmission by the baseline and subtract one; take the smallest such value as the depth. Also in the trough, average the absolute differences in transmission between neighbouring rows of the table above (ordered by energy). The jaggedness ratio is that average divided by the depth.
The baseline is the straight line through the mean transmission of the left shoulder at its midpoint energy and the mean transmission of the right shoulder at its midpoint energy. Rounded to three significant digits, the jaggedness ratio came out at 107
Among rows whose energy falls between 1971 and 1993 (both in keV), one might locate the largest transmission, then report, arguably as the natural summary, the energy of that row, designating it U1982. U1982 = 1982.0 keV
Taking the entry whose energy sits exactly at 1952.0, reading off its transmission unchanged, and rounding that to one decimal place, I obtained 81.6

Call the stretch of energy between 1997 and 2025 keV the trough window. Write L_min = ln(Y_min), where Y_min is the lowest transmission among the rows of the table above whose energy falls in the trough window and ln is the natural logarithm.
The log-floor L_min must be 4.41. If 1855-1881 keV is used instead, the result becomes 4.16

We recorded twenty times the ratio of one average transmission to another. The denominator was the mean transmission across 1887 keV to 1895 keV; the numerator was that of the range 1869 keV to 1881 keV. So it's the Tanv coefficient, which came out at 18.2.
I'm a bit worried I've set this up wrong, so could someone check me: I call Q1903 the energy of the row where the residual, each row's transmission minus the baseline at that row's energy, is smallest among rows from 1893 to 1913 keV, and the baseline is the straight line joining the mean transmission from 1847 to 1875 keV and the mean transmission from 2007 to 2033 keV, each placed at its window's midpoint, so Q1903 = 1896.0 keV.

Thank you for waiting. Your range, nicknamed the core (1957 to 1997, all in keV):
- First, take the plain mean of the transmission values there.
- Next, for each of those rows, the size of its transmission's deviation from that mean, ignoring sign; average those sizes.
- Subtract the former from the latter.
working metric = -80.0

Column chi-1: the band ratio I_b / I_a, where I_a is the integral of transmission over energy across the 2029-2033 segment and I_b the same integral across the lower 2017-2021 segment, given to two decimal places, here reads 1.07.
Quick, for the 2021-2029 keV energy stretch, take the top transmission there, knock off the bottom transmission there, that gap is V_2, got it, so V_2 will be 5.4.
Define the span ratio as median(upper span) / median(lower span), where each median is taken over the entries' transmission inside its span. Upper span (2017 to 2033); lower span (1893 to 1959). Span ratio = 1.16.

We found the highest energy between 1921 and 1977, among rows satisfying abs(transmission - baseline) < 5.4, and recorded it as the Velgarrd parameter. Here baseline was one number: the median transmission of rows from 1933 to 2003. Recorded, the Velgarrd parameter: 1976.0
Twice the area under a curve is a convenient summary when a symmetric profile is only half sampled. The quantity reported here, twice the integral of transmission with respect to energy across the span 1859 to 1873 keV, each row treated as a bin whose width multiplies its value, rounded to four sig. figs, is 1860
